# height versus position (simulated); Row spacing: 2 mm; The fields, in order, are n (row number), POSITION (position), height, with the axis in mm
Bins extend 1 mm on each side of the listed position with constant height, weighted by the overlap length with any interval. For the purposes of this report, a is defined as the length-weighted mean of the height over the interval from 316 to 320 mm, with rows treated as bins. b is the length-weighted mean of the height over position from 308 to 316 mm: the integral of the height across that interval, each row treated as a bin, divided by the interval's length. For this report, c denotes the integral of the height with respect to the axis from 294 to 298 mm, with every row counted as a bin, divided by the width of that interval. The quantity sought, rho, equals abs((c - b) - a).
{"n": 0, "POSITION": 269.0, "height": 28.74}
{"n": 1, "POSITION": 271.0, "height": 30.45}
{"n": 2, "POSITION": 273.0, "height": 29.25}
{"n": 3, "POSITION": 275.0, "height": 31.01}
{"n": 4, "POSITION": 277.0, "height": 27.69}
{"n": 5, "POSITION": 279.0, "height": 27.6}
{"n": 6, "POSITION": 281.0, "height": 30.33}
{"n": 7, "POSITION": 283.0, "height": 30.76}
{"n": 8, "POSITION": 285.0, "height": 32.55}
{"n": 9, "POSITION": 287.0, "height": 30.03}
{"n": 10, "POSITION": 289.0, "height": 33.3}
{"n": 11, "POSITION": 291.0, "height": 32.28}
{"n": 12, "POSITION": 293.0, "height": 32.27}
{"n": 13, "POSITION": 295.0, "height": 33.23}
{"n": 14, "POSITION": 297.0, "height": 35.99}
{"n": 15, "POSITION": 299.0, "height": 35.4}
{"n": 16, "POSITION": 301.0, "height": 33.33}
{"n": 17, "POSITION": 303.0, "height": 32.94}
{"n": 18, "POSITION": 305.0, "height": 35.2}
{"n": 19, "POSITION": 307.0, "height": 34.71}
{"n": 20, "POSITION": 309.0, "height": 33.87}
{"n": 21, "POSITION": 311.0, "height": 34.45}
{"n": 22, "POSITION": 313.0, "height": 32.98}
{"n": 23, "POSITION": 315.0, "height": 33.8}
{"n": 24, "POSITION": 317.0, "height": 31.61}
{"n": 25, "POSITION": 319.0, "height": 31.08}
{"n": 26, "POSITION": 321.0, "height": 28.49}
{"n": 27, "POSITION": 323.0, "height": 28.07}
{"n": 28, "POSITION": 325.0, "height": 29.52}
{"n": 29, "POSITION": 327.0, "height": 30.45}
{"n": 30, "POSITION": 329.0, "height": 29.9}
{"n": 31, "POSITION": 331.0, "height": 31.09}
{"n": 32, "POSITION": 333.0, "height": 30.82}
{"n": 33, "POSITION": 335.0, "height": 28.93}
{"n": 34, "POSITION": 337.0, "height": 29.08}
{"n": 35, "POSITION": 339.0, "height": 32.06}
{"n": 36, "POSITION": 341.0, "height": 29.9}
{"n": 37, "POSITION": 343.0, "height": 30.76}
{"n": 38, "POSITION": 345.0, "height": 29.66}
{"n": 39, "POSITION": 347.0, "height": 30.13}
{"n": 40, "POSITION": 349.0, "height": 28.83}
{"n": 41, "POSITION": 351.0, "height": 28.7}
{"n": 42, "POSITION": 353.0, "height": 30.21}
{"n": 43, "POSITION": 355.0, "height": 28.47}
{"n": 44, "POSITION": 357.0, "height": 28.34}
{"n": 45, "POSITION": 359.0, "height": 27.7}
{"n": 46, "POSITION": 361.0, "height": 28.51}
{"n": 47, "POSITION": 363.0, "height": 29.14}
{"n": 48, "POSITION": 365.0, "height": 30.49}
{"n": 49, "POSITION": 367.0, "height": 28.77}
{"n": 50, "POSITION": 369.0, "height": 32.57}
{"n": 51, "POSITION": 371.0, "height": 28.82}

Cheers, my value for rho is 30.5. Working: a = 31.3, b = 33.8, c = 35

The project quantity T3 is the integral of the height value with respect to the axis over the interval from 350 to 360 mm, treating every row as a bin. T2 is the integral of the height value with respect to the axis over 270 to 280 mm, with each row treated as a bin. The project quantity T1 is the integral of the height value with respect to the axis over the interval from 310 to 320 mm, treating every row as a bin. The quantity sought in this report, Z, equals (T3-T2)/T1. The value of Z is -0.02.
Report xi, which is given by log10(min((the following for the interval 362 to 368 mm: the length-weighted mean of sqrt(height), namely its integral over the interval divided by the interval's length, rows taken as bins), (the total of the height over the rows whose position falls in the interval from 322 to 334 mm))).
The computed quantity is 0.735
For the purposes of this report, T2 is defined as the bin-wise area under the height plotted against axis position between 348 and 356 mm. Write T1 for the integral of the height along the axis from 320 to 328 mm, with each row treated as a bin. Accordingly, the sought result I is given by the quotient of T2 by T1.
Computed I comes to 1.00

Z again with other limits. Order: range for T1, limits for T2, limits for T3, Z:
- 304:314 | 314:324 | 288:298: 0.08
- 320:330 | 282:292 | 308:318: 0.05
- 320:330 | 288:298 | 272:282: -0.14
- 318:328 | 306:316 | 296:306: 0.02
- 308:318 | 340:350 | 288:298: 0.11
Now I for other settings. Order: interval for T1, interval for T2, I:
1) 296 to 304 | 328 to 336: 0.88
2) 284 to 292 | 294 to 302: 1.08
